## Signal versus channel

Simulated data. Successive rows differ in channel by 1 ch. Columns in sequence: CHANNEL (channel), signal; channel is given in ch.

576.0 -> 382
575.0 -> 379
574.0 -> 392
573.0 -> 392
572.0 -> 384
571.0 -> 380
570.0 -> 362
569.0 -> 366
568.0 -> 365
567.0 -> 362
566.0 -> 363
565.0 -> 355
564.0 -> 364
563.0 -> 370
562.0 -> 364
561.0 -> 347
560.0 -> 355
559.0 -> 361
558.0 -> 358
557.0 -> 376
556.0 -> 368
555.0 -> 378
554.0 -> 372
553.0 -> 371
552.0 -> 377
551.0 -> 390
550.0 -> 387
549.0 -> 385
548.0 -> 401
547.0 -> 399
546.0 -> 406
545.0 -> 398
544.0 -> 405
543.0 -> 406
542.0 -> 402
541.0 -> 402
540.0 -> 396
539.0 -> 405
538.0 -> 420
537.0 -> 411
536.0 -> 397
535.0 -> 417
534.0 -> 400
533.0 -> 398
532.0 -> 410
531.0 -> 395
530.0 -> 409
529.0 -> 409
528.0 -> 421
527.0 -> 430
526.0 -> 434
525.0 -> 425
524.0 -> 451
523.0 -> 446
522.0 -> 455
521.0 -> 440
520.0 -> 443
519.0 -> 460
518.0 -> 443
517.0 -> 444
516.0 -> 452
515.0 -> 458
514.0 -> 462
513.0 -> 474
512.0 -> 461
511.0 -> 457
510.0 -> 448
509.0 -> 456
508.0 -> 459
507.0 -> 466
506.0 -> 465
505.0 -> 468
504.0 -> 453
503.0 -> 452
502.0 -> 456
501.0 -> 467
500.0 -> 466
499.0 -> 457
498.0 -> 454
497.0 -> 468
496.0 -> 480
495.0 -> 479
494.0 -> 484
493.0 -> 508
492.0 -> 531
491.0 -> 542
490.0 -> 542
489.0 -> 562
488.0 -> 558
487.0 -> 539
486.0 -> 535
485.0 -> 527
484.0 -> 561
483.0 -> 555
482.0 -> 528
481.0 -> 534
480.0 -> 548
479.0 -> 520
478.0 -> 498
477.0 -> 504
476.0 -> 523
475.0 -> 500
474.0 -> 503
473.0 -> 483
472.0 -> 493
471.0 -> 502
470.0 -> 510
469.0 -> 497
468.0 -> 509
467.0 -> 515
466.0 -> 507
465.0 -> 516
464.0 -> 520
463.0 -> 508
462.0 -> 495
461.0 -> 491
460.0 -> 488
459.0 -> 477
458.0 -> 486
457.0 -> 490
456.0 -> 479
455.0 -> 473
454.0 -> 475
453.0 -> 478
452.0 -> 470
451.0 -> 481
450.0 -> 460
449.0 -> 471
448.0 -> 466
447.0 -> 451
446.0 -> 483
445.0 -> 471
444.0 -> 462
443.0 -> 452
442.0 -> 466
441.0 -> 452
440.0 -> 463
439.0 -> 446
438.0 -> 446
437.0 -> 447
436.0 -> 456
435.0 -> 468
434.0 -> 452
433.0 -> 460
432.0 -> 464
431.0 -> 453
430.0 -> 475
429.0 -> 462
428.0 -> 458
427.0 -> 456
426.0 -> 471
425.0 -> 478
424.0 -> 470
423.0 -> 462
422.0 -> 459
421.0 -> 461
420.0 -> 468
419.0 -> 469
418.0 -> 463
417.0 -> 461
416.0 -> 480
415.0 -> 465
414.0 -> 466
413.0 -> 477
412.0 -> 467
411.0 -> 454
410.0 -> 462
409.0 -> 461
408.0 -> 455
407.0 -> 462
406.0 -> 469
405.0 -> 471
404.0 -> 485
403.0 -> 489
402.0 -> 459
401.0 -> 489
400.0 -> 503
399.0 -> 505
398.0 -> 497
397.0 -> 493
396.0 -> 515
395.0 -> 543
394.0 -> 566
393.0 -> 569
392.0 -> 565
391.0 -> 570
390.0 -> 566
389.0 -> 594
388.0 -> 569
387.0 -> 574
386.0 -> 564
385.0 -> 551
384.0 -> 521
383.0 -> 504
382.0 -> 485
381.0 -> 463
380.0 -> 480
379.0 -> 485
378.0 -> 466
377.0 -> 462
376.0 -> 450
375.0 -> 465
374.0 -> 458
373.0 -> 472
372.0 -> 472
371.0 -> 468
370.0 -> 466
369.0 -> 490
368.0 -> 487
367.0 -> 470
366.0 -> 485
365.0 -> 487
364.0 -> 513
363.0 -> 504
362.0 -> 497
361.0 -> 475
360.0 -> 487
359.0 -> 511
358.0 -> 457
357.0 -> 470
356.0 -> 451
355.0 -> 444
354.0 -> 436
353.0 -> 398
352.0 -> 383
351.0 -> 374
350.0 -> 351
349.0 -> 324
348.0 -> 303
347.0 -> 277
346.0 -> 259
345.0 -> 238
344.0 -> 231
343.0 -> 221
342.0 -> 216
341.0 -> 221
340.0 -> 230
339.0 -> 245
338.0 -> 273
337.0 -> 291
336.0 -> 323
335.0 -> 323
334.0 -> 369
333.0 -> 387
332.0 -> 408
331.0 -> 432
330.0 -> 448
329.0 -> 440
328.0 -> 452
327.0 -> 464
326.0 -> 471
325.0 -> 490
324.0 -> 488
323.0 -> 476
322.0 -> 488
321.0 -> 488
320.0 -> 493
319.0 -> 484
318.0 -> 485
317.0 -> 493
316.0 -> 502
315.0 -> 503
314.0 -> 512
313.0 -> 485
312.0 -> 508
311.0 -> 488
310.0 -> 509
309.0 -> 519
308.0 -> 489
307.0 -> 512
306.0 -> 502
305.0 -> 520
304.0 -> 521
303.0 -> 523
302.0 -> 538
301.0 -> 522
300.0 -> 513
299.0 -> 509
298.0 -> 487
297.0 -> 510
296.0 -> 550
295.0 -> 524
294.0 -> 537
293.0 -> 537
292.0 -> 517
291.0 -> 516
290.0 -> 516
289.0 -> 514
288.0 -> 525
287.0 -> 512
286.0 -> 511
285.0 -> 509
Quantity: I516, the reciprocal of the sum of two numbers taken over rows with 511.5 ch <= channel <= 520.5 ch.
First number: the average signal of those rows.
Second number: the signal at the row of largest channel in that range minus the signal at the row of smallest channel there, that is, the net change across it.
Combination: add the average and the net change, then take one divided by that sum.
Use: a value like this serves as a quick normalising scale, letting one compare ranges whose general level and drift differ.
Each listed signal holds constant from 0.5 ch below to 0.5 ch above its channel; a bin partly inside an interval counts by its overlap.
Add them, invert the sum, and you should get 0.0023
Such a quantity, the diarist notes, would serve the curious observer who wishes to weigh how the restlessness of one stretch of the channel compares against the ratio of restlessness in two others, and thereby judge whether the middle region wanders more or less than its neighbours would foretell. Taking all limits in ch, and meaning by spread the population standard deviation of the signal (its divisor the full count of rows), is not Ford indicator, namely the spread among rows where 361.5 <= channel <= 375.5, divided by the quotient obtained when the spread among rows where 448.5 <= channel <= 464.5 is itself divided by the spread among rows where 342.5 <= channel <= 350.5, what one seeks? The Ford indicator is 48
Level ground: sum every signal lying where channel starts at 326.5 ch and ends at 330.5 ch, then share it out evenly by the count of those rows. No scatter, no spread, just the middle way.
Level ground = 451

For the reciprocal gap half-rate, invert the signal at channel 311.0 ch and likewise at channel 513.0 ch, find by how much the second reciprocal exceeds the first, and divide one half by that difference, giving 8261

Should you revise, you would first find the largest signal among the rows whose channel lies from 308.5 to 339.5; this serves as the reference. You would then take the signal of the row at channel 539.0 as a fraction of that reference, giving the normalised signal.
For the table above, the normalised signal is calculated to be 0.78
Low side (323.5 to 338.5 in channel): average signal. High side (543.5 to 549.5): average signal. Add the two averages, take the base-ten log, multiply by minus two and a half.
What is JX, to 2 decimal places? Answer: -7.26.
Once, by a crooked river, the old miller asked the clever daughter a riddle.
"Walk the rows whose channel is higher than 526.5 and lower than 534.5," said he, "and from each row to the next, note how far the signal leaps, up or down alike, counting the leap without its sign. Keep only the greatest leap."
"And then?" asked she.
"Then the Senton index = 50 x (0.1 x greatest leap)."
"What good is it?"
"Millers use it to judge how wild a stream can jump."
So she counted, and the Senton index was 75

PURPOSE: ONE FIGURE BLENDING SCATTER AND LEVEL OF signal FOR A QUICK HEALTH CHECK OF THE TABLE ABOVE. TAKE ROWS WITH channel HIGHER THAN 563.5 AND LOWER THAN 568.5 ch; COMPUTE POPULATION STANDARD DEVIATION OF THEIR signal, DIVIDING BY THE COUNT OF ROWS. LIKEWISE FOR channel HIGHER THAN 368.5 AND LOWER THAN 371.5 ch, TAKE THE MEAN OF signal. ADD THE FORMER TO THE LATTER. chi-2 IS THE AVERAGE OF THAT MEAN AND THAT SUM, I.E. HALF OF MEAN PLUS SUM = 476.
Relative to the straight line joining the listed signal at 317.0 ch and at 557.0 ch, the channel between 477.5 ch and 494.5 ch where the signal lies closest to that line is 494.0 ch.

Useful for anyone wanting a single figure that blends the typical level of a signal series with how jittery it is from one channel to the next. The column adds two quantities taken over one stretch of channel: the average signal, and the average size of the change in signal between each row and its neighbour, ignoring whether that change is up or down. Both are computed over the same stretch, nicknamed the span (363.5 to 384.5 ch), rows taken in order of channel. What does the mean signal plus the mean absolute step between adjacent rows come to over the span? 491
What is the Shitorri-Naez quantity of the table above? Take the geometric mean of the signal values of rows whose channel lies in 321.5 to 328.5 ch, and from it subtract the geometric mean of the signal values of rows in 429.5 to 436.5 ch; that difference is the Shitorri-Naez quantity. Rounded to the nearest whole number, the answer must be 14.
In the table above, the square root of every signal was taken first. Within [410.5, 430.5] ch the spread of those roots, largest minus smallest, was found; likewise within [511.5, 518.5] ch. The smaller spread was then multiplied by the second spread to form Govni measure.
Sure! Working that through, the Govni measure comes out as 0.4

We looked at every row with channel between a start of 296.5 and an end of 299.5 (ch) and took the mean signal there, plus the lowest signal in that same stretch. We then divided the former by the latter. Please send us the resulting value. 1.03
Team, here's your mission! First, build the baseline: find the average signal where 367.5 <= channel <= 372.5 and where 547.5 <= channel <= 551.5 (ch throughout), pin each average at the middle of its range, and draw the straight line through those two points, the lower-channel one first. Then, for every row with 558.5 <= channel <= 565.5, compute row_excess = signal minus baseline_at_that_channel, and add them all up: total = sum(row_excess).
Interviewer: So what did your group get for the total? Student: -177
